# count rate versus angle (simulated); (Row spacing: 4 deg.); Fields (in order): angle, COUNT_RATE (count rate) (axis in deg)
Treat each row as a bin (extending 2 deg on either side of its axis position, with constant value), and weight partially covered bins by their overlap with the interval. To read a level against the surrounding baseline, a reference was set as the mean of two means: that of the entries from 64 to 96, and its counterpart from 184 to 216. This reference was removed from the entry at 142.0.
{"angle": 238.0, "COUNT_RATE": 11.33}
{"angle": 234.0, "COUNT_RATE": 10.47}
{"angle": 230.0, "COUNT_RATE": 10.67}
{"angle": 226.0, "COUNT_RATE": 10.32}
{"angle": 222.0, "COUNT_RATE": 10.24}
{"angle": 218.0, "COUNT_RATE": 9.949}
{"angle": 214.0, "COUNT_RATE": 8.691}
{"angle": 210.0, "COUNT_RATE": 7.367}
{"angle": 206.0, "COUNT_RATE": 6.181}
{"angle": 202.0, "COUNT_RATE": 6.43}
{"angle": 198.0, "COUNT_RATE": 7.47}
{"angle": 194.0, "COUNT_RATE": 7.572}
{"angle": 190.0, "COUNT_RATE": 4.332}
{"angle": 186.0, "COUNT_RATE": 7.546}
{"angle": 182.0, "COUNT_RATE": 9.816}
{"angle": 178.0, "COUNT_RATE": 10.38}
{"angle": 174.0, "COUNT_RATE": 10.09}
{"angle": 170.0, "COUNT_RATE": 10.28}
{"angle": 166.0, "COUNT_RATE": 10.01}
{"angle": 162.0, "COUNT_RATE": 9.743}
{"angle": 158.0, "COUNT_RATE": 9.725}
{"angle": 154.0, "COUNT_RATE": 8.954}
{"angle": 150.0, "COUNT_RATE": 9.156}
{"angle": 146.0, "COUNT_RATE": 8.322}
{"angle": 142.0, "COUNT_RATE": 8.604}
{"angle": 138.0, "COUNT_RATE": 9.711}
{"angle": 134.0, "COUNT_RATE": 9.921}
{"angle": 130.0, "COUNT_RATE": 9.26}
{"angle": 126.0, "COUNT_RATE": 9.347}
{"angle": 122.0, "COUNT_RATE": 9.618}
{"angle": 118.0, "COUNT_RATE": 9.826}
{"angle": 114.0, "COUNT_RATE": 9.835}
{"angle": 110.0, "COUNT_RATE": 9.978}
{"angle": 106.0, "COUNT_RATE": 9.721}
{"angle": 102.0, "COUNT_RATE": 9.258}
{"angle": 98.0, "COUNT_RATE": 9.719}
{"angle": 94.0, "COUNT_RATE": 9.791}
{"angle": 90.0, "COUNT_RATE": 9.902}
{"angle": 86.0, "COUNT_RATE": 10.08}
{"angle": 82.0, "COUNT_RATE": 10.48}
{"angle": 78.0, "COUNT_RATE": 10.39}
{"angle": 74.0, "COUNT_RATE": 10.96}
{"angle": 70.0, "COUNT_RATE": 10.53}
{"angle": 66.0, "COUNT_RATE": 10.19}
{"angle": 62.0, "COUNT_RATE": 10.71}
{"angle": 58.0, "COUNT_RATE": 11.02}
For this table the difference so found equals 0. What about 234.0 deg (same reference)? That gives 2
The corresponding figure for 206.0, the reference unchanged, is -2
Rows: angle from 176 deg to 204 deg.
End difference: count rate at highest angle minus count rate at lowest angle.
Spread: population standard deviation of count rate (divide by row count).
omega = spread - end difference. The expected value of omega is 5.8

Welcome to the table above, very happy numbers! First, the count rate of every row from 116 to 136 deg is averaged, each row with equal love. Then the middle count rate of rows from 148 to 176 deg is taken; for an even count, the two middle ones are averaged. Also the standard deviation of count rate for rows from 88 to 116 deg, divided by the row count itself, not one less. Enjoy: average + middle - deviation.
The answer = 19.1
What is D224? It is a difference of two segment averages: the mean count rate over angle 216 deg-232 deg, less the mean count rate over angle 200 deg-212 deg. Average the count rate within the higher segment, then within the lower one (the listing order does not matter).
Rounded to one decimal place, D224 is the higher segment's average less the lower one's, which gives 3.6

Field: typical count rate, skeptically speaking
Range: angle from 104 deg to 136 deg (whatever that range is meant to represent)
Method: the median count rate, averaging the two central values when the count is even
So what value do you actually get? 9.8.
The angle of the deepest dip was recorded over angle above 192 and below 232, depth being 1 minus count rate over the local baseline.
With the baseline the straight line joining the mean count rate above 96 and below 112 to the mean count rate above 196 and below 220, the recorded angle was 206.0 deg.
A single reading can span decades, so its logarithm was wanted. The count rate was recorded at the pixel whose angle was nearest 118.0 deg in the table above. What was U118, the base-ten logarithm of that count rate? 0.99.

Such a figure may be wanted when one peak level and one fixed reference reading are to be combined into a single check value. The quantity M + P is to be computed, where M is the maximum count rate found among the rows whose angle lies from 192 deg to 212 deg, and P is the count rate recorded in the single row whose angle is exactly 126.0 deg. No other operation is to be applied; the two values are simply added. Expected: 16.9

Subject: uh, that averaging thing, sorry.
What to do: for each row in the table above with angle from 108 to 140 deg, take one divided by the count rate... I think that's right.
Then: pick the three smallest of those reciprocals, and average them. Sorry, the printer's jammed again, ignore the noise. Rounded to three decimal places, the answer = 0.101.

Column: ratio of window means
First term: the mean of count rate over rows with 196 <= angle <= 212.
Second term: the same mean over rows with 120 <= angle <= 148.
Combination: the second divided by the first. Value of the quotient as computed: 1.35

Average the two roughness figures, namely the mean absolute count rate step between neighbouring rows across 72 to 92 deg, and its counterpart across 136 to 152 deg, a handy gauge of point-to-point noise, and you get 0.5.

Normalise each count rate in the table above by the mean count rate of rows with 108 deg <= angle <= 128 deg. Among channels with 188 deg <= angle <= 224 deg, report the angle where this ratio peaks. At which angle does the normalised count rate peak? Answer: 222.0 deg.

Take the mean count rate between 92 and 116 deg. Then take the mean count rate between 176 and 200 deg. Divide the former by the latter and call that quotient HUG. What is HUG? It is 1.24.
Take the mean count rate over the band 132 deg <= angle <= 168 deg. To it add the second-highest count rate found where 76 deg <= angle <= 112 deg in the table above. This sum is 19.7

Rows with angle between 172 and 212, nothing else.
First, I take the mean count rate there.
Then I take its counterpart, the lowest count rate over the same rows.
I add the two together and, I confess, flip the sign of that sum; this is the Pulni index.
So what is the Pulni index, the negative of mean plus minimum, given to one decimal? -12.1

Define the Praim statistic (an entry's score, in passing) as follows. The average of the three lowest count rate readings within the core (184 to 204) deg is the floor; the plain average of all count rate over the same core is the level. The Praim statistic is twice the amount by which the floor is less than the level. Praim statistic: 1.2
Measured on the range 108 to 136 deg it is 0.6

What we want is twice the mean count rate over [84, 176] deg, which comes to 19.2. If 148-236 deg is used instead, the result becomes 17.8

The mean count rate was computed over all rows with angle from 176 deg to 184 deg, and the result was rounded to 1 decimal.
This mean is 10.1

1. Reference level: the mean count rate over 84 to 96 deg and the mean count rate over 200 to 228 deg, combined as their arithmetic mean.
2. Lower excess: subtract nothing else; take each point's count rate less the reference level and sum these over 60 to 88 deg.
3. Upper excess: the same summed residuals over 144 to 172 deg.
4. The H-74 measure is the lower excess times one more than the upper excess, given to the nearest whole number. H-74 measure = 26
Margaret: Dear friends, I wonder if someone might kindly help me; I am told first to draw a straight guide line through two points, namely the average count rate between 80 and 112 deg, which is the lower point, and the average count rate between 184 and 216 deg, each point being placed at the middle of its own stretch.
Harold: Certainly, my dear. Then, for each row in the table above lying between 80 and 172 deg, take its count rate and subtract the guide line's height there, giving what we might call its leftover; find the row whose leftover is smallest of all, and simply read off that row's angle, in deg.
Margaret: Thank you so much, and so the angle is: 102.0 deg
